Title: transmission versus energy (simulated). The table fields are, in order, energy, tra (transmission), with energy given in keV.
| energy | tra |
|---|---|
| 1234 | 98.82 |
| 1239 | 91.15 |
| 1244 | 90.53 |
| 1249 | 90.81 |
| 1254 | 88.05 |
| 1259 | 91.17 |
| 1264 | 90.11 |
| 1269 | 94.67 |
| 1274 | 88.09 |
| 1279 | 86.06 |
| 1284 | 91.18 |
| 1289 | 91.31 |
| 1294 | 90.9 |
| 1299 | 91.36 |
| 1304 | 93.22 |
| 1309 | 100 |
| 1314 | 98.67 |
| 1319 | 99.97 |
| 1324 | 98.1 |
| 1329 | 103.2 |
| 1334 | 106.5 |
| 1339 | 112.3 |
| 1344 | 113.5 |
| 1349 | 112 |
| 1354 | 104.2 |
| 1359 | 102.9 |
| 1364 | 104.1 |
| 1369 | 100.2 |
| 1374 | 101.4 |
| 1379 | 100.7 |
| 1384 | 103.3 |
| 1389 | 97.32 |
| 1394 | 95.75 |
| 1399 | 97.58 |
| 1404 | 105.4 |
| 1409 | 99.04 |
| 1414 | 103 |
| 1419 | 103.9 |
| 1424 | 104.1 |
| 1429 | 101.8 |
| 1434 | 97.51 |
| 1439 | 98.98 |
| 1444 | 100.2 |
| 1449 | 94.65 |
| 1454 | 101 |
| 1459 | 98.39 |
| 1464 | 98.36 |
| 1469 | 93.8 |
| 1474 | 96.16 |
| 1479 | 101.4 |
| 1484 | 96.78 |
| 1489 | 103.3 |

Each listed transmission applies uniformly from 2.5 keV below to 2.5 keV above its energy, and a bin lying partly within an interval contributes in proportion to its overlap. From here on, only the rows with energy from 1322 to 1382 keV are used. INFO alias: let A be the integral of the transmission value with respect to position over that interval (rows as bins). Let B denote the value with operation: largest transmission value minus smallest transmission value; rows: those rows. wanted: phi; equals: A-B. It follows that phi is 6283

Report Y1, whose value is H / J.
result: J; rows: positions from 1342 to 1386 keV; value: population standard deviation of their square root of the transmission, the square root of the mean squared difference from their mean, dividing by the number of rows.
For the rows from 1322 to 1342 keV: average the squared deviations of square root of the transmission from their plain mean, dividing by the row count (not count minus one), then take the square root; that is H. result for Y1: 1.15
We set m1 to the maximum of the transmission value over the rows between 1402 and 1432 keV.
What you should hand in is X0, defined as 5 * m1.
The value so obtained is 527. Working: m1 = 105.4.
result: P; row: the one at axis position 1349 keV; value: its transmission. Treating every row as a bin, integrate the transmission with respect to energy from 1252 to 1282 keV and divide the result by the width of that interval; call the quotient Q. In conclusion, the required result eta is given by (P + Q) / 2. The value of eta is 101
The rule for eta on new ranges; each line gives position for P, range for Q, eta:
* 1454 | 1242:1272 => 96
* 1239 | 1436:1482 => 95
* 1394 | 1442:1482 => 97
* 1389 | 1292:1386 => 100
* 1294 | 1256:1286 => 91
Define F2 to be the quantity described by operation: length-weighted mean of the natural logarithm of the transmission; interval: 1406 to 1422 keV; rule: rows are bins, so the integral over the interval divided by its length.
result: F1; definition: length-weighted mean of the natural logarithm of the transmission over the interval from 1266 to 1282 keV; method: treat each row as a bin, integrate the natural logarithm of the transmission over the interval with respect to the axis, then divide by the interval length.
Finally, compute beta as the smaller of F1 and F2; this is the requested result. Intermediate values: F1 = 4.50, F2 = 4.63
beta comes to 4.50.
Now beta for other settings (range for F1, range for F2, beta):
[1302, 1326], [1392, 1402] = 4.58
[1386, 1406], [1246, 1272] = 4.51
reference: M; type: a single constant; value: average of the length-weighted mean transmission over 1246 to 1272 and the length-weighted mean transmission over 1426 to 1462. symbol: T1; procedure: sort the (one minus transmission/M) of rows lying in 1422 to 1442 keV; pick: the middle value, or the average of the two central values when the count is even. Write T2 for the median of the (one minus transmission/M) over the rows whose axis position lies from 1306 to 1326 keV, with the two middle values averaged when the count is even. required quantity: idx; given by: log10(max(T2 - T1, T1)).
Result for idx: -1.9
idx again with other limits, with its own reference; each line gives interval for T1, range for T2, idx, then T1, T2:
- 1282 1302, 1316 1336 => -1.4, 0.04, -0.070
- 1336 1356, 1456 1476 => -0.8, -0.18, -0.024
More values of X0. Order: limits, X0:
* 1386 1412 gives 527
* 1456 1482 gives 507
